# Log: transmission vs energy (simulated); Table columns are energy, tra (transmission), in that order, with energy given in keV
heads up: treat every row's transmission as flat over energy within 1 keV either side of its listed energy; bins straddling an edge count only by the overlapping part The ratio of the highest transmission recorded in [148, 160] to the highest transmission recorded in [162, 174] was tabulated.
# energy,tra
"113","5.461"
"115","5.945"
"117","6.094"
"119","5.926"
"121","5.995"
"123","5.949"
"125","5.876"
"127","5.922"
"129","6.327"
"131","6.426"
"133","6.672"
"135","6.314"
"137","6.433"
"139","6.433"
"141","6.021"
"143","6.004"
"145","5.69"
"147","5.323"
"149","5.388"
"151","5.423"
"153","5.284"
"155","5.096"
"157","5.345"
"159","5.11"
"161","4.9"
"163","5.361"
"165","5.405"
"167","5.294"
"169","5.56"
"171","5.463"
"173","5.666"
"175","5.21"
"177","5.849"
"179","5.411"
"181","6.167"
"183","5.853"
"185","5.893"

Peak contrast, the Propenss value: 0.96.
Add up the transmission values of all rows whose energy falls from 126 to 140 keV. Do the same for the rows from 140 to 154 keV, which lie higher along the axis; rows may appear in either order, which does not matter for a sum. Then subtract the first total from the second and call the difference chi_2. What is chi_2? -5.4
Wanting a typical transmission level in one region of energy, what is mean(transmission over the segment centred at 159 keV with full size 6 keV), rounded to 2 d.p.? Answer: 5.12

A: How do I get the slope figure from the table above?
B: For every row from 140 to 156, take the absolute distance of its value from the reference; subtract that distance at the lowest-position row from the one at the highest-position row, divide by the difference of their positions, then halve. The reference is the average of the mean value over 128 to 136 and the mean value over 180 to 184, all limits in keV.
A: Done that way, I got 0.03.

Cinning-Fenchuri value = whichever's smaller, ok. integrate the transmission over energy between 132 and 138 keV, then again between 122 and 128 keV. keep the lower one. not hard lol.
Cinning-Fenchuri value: 35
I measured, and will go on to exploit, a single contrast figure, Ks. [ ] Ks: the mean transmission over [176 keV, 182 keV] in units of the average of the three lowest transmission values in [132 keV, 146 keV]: 0.98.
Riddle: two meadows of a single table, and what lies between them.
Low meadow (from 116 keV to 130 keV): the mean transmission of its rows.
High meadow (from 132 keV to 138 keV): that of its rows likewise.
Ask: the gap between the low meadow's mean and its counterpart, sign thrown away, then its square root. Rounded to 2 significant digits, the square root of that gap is 0.68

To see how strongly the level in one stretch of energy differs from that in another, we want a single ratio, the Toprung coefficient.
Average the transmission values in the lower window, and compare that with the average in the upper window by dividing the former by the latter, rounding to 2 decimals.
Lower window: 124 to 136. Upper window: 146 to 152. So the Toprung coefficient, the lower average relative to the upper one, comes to 1.16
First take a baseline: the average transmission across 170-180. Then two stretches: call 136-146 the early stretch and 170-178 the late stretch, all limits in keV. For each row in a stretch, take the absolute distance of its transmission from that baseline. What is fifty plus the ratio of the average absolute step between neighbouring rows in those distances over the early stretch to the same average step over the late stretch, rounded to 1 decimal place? 52.0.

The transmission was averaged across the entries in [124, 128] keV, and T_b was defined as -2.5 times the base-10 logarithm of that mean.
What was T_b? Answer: -1.93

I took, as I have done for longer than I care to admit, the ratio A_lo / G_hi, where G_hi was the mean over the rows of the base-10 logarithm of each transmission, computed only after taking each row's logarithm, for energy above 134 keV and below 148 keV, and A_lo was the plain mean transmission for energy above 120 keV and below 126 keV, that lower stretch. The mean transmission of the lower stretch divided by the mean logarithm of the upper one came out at 7.6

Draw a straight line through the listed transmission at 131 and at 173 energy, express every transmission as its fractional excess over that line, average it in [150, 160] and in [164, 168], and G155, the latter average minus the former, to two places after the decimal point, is 0.05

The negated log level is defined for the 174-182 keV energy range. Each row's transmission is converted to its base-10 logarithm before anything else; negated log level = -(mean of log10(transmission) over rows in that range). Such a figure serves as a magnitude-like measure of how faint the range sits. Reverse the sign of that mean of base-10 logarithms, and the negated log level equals -0.752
